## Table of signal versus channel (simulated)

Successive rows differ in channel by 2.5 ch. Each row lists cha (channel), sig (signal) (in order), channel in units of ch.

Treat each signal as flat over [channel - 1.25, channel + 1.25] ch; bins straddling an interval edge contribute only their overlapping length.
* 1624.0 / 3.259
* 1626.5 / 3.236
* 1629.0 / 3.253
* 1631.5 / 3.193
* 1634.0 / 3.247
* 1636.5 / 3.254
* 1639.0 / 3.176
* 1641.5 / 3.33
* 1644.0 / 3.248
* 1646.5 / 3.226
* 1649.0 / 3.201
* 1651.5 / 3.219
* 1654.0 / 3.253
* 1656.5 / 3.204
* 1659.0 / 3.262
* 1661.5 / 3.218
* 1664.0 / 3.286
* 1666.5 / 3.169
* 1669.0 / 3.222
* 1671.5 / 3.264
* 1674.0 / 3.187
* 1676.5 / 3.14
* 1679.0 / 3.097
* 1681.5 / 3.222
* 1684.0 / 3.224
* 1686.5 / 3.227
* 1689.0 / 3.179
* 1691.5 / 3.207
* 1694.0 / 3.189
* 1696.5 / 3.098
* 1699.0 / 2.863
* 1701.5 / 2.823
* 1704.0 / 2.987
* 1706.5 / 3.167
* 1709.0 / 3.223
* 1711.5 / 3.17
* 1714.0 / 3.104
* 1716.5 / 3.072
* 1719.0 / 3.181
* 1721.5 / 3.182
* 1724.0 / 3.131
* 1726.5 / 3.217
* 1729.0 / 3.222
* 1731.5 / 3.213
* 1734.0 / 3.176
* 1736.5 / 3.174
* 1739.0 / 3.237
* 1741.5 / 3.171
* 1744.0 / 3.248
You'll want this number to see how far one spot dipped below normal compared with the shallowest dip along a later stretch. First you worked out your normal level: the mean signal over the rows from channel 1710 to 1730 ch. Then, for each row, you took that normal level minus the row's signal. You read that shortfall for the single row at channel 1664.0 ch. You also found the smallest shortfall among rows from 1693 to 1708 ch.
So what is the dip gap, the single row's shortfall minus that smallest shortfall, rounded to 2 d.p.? -0.10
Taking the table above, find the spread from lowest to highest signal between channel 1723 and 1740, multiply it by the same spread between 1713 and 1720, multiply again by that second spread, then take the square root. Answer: 0.035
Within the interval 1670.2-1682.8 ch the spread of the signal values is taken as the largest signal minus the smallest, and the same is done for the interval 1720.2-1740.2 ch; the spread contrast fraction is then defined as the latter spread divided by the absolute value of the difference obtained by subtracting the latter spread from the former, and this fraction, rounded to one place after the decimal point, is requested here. 1.7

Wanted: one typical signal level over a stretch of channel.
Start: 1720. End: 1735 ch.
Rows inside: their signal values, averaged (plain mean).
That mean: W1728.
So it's 3.190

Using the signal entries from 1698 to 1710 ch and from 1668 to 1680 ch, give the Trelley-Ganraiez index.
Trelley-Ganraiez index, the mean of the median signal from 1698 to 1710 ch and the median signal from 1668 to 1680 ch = 3.09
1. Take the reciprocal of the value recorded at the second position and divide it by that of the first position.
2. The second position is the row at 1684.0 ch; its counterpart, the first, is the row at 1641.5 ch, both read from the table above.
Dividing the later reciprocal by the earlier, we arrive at 1.033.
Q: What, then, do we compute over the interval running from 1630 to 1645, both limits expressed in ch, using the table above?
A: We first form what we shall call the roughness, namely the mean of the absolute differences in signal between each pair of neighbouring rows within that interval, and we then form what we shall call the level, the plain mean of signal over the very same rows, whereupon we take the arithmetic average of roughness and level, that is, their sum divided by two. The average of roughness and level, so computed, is 1.66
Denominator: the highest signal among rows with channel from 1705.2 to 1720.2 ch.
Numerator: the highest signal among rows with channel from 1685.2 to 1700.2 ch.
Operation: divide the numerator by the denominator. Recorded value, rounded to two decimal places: 1.00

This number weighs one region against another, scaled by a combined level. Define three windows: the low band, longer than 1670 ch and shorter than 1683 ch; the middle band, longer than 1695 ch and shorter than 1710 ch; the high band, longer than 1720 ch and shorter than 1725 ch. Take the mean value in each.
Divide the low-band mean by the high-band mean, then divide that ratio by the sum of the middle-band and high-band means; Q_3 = 0.163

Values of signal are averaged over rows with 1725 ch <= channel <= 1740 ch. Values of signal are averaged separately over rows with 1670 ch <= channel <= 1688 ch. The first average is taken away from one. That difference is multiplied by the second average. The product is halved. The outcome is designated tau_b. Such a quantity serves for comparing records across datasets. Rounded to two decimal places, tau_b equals -3.52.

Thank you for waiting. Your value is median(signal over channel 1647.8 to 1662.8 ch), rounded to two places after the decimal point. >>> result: 3.22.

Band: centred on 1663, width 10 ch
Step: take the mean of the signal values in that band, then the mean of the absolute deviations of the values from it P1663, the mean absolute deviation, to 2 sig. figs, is 0.040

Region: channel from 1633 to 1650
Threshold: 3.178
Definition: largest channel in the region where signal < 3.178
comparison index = 1639.0 ch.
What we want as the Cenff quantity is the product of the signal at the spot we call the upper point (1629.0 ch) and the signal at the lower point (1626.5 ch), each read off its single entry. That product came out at 10.53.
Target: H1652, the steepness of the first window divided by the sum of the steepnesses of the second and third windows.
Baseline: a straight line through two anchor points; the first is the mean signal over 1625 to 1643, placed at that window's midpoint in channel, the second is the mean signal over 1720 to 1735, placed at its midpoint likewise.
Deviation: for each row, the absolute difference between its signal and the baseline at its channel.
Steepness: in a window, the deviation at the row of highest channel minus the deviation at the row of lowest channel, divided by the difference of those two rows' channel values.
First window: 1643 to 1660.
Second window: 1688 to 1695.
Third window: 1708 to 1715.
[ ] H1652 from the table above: 0.13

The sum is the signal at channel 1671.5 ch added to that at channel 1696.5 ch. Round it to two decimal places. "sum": 6.36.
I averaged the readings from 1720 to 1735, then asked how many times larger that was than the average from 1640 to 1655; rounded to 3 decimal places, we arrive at 0.983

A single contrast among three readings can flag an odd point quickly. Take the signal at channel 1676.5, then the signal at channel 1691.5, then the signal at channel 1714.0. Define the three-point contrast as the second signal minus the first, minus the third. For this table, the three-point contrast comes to -3.04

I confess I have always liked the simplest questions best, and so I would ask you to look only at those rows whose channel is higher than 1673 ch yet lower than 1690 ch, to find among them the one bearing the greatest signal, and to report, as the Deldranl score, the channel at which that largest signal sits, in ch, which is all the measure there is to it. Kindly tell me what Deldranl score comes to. 1686.5 ch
